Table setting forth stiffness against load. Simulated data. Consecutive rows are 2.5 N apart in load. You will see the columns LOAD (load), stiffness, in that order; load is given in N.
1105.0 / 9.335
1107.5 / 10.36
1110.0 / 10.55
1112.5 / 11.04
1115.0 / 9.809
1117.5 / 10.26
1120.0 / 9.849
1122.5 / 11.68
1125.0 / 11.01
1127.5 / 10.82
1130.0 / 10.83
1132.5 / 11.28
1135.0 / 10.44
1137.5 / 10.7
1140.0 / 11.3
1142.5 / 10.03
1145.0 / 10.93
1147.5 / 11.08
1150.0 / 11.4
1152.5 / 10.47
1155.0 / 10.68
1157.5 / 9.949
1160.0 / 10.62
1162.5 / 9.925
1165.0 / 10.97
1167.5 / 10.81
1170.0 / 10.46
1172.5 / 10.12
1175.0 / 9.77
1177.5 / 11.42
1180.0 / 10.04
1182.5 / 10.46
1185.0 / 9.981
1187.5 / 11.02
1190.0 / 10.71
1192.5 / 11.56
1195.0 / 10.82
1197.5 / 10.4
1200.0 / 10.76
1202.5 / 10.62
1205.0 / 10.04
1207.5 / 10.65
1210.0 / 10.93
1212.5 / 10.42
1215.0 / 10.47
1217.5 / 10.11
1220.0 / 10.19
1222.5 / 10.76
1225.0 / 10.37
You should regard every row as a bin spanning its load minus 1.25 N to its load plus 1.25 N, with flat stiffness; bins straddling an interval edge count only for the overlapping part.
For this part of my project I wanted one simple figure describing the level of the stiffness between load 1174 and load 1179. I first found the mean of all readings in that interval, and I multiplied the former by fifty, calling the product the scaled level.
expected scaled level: 530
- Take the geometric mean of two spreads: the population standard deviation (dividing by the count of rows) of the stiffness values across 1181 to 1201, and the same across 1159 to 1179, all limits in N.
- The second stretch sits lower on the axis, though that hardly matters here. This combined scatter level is 0.48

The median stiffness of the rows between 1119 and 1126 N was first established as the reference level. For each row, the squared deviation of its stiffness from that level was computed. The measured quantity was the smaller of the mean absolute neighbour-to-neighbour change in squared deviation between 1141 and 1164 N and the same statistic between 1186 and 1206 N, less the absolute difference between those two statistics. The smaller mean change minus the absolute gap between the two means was 0.04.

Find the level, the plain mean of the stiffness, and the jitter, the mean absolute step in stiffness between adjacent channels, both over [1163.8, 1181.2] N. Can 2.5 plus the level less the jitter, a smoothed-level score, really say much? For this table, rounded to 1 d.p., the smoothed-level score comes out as 12.3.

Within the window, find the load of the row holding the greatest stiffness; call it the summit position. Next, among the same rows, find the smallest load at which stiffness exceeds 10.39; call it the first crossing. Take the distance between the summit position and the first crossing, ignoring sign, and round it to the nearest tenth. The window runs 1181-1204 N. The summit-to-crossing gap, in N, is 10.0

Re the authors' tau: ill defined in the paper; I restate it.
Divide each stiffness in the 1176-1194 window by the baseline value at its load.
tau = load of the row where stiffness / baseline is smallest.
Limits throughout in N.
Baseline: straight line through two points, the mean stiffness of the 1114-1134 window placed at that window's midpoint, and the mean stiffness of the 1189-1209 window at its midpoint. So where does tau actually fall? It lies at 1185.0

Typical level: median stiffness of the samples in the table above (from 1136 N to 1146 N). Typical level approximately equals 10.8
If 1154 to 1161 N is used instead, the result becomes 10.6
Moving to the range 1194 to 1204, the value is 10.7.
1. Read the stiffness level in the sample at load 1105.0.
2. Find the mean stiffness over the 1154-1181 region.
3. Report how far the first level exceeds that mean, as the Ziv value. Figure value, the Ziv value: -1.1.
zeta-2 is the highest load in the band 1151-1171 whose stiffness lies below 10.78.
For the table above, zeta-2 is 1170.0 N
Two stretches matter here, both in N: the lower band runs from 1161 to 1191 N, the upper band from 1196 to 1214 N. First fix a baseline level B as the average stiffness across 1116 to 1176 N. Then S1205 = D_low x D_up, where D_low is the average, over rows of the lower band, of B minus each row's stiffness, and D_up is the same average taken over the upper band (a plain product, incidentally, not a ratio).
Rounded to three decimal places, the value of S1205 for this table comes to 0.016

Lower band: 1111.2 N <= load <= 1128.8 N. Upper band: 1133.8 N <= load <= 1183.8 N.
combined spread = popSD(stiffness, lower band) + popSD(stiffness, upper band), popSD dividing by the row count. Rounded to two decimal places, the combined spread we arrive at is 1.13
